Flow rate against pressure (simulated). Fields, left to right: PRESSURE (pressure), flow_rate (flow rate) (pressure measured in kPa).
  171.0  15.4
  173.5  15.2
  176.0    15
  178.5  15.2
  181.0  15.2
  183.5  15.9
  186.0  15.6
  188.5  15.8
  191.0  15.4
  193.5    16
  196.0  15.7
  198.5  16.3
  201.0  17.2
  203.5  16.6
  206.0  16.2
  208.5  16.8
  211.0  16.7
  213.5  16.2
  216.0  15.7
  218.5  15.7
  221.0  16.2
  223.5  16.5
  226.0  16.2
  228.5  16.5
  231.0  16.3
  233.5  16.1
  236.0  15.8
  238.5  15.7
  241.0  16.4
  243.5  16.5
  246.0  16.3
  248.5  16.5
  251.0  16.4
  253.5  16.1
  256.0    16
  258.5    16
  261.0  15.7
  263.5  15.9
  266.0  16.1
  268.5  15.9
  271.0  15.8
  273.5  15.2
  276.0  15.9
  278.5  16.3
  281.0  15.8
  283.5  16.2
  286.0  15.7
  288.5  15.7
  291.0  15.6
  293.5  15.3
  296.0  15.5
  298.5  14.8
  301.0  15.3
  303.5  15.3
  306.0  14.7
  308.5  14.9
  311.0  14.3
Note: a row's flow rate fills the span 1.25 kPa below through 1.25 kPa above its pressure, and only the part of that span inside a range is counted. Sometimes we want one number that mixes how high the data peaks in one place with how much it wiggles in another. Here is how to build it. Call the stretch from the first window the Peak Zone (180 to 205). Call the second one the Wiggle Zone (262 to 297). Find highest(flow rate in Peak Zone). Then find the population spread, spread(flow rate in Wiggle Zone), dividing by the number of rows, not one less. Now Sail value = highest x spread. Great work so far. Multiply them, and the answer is 5.2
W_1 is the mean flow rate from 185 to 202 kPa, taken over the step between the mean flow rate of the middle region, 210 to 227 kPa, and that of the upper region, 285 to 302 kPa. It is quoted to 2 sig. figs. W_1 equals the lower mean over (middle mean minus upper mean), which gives 21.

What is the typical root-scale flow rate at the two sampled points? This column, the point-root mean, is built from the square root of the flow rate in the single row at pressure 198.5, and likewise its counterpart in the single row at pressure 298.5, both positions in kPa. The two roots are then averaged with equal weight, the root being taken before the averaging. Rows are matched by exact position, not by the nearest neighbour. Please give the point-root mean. 3.94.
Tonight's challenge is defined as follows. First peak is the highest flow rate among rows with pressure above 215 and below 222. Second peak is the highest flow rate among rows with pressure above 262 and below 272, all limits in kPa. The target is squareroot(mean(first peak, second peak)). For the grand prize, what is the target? 4.02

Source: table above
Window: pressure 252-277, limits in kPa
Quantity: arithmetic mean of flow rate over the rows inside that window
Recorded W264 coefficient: 15.9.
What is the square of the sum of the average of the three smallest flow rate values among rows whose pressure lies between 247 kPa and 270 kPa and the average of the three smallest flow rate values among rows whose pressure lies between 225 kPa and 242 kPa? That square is 1005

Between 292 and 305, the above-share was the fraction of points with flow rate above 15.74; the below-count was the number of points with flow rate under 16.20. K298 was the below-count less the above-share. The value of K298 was 5.0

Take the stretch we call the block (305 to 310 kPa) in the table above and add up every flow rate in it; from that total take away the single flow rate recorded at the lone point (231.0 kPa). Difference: 13.3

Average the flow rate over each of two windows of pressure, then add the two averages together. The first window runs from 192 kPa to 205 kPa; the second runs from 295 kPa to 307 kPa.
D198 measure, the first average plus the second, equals 31.5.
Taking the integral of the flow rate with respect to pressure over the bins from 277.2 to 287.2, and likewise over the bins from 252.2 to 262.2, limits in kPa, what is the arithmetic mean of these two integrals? 160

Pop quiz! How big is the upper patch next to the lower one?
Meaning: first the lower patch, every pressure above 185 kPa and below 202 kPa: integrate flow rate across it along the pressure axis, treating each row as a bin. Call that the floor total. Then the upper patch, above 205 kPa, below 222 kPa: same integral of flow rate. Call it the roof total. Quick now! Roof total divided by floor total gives 1.01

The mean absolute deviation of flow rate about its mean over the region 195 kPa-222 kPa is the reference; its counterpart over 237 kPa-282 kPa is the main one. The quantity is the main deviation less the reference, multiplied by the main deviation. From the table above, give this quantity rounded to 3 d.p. -0.031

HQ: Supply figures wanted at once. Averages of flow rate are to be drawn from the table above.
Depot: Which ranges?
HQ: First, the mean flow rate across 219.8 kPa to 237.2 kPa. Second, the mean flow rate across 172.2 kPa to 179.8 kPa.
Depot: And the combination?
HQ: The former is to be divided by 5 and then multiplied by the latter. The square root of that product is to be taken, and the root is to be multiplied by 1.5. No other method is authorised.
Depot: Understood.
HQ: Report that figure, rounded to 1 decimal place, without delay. 10.5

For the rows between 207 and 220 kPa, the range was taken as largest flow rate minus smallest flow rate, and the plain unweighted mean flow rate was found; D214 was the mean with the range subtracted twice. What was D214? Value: 14.0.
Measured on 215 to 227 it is 14.5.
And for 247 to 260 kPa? 15.2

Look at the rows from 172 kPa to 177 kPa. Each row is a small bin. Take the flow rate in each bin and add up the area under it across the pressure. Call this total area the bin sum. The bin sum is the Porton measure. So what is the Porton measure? 76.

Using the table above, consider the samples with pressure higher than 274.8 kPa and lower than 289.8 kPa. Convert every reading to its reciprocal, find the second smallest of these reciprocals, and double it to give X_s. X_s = 0.123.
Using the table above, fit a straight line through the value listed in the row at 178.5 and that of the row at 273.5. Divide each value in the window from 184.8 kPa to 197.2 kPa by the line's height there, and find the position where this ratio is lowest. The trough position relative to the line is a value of 191.0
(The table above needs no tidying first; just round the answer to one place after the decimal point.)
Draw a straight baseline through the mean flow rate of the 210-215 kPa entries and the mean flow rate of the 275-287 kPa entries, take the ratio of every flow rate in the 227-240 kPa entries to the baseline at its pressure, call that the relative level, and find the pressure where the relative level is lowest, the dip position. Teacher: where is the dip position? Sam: 238.5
